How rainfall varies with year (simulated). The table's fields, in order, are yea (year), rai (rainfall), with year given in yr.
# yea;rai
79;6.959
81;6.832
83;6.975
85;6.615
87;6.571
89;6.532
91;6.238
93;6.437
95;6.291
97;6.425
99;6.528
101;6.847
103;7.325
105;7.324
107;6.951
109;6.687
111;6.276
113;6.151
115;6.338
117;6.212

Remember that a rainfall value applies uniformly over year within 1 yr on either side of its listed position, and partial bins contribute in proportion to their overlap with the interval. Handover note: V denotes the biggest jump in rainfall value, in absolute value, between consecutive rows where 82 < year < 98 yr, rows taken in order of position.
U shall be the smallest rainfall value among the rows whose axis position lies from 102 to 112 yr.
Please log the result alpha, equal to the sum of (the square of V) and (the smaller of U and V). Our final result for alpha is 0.49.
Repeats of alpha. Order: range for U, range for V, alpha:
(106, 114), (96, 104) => 0.71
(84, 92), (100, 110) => 0.71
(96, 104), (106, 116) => 0.58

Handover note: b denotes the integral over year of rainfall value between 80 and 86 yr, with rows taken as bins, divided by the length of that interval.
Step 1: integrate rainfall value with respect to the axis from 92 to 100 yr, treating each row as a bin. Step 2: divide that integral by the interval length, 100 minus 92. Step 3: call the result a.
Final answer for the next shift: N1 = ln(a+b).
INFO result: 2.58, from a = 6.42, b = 6.81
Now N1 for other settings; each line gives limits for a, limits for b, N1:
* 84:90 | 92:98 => 2.56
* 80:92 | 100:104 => 2.62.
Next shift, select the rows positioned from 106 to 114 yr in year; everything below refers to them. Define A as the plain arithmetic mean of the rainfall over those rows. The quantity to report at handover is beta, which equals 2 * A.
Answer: 13.0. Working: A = 6.5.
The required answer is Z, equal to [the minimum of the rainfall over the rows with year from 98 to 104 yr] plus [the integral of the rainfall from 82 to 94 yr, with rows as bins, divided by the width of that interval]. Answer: 13.1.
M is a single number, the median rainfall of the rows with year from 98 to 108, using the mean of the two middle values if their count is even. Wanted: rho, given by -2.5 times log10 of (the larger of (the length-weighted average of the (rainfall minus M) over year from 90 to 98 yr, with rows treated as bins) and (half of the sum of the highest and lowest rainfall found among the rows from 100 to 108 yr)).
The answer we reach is -2.13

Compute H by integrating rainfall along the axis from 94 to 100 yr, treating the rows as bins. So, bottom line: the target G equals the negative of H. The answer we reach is -38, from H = 38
